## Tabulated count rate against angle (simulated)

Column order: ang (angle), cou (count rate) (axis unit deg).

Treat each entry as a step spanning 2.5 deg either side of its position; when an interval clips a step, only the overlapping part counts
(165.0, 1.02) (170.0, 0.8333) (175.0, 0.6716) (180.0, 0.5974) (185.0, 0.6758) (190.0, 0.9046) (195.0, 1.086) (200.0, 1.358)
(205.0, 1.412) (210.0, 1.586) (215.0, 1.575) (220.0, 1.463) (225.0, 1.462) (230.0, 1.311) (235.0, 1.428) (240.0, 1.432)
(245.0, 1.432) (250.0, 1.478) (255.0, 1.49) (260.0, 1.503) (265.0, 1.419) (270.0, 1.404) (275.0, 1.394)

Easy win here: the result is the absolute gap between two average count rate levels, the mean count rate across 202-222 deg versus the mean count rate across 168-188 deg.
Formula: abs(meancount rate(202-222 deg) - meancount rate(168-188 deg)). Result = 0.81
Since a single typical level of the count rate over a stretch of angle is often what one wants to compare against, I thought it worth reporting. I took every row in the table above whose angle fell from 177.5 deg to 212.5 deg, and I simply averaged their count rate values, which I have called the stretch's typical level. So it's 1.09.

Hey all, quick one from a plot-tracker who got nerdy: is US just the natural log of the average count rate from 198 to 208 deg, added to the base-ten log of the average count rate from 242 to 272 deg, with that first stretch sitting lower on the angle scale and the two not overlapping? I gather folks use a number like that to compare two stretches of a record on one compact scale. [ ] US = 0.5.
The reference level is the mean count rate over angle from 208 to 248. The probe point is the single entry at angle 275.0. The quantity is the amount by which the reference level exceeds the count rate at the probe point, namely 0.07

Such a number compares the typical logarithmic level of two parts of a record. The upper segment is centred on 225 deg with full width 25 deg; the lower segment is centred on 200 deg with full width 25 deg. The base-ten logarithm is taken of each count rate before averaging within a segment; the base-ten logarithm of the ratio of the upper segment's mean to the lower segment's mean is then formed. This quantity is 0.23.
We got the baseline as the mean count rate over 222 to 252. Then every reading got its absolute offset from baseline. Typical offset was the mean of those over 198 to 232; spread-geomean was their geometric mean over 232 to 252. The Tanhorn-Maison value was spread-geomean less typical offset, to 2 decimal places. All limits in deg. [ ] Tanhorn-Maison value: -0.07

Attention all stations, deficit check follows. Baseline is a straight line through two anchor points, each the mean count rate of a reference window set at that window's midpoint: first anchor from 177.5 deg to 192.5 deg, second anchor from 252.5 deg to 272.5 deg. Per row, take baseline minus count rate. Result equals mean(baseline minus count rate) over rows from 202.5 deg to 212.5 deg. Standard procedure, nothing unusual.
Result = -0.56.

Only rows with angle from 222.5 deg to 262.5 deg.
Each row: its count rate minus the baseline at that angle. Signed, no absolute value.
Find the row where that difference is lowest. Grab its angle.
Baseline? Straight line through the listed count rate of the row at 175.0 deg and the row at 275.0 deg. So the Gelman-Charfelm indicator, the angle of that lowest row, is 260.0 deg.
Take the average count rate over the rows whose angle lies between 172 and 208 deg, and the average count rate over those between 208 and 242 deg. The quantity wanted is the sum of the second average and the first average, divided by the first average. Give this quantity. 2.5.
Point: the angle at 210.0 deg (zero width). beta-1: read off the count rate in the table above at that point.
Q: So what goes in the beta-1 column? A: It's 1.586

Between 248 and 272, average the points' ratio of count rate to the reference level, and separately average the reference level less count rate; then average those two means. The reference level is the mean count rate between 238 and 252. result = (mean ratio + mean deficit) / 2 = 0.498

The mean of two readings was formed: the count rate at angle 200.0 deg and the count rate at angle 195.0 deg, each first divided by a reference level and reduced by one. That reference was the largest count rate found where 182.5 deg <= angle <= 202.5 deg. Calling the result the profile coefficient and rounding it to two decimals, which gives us -0.10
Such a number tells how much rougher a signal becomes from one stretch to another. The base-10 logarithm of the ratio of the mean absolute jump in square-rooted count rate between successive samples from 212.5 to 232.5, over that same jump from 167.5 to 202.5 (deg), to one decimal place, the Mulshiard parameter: -0.4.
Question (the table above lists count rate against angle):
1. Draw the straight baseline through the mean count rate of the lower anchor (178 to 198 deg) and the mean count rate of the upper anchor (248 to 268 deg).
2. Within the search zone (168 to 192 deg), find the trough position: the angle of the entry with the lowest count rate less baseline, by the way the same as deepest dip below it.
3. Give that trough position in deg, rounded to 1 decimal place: 180.0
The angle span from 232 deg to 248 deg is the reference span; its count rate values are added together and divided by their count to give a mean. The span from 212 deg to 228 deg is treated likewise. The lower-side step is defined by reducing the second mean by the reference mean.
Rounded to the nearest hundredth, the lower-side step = 0.07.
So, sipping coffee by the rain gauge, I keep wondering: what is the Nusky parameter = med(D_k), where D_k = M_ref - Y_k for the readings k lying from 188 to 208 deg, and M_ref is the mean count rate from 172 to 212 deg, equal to -0.19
